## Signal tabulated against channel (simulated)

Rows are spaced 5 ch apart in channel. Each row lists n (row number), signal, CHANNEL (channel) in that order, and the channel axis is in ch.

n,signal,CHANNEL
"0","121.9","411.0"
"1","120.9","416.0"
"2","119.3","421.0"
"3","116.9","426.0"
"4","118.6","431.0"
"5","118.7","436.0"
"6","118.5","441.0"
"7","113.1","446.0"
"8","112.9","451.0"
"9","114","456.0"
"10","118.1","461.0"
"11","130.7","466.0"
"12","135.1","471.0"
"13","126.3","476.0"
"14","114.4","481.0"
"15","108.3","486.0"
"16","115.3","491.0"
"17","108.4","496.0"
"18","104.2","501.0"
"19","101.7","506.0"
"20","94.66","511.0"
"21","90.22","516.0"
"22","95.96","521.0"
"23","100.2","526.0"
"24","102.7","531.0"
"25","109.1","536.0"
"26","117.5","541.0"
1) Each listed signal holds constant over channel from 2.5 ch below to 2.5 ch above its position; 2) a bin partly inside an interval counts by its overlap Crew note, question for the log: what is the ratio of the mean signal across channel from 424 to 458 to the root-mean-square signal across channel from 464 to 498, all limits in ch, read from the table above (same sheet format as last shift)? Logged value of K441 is 0.966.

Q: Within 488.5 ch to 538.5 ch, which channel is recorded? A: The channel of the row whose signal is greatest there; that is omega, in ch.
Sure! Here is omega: 491.0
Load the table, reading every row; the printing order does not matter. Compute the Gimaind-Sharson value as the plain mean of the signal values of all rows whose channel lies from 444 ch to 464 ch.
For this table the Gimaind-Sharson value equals 115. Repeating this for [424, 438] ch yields 118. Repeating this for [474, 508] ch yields 111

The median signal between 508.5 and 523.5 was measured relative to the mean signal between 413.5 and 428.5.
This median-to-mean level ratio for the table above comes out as 0.80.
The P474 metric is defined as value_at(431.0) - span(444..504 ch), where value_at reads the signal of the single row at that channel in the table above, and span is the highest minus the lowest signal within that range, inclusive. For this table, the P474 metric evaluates 88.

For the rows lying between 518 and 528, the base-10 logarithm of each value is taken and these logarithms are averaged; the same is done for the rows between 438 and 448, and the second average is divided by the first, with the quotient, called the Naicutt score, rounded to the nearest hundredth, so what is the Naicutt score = 1.04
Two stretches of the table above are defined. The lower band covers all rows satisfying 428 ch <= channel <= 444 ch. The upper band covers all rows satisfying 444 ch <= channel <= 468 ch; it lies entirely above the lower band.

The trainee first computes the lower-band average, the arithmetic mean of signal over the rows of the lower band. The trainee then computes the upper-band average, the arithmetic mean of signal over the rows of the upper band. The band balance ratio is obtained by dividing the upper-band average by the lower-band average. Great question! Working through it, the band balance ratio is 0.99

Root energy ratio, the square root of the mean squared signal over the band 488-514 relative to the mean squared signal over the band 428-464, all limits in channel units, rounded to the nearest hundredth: 0.90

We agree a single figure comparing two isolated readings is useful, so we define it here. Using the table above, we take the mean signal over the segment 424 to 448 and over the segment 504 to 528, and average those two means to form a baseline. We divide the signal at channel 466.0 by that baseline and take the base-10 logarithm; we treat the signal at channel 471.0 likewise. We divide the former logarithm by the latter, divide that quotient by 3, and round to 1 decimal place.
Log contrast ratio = 0.3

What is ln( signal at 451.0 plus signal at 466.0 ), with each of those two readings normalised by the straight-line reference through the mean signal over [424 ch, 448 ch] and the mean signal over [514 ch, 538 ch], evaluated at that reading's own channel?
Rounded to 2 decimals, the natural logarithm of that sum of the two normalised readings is 0.77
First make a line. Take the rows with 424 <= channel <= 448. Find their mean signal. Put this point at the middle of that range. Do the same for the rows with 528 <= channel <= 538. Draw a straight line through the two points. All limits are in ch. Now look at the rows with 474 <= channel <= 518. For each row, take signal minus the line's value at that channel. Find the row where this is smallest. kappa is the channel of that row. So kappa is 516.0 ch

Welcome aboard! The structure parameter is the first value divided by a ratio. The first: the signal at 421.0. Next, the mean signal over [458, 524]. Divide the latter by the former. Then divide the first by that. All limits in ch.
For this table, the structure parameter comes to 128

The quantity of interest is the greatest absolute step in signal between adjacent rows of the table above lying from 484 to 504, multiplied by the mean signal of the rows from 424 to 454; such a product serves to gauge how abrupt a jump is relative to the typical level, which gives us 815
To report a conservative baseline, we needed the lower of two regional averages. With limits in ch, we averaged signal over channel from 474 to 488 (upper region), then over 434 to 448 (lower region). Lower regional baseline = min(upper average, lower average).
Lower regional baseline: 116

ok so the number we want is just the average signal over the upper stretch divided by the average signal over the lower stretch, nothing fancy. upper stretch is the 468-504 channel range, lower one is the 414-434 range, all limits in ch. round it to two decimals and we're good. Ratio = 0.98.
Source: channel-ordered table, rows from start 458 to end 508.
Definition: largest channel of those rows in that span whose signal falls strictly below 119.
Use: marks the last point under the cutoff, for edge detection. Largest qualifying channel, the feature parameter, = 506.0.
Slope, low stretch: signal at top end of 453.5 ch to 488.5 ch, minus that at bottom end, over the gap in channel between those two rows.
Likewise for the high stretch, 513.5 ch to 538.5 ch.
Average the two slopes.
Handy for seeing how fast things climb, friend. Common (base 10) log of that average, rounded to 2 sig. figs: -0.42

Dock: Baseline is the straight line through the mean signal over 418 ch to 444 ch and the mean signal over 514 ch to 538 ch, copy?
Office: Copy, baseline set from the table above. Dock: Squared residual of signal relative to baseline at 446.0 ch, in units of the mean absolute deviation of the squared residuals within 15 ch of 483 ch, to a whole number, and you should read 0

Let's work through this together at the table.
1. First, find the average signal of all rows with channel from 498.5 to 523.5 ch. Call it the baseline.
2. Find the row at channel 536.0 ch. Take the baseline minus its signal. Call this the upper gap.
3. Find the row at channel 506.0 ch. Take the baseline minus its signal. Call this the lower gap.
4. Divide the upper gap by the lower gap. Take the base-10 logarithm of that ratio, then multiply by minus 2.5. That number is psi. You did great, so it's -1.1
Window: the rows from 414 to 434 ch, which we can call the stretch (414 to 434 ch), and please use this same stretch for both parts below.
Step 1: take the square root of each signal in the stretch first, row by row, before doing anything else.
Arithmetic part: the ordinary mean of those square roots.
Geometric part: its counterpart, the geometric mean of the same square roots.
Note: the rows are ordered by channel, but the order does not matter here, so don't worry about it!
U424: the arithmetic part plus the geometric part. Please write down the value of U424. 21.8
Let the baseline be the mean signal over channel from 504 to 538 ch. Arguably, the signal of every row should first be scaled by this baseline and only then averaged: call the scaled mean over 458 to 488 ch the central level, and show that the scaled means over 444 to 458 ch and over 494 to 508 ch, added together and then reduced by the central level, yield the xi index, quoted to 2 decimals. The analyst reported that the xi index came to 0.97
